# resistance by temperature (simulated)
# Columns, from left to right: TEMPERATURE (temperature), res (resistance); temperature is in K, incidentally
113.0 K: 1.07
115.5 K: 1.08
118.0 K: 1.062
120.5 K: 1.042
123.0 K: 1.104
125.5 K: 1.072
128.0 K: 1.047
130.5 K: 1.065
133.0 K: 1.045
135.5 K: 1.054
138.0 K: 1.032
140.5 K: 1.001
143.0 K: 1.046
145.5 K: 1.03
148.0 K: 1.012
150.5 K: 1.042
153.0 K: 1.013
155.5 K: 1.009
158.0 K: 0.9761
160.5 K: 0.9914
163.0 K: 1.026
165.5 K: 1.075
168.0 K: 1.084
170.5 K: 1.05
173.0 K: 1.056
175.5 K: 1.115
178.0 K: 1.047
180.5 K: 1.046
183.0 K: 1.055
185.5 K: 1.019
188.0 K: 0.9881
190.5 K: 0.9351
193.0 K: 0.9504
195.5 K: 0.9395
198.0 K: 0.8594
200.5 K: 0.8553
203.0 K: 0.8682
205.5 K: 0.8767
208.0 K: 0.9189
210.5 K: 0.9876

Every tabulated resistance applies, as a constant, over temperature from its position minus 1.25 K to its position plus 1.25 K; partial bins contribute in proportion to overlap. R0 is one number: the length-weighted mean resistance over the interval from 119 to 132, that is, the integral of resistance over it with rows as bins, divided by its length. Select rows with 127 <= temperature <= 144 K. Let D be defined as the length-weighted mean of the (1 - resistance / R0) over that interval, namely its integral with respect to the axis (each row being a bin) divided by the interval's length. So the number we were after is 0.023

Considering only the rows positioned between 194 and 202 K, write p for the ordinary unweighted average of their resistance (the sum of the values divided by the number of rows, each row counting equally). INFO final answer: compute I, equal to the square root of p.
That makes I 0.94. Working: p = 0.88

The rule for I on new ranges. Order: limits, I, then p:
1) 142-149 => 1.01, 1.03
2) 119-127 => 1.04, 1.07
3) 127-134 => 1.03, 1.05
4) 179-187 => 1.02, 1.04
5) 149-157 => 1.01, 1.02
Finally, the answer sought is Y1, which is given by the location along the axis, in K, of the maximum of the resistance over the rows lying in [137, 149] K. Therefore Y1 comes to 143.0 K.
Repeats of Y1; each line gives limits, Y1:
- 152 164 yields 163.0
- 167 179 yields 175.5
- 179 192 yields 183.0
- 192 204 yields 193.0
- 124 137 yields 125.5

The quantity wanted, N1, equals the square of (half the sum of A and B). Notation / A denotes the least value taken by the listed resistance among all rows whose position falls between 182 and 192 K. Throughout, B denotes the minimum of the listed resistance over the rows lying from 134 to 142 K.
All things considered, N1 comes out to 0.94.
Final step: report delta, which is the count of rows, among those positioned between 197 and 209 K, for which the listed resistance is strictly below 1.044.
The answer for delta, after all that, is 5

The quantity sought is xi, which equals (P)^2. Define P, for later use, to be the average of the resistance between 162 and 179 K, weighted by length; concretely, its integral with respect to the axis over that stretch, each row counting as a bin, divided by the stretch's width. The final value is 1.14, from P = 1.07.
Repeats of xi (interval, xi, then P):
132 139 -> 1.09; 1.04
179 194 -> 1.00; 1.00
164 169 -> 1.16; 1.08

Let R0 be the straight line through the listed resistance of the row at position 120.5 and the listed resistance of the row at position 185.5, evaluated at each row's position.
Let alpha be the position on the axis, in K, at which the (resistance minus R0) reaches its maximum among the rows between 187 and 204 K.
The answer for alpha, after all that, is 188.0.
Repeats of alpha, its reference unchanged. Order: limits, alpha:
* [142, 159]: 143.0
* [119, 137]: 123.0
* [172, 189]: 175.5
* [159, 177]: 175.5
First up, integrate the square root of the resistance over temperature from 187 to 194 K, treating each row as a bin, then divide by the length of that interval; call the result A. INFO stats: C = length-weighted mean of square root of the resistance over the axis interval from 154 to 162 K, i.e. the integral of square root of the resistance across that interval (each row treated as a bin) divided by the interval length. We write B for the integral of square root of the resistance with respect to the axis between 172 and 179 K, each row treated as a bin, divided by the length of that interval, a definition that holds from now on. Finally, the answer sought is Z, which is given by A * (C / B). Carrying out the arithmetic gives 0.94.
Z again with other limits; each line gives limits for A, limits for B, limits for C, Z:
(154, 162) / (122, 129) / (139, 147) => 0.97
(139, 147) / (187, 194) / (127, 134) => 1.06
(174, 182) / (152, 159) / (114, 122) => 1.07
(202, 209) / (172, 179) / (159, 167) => 0.92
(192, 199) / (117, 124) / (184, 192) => 0.92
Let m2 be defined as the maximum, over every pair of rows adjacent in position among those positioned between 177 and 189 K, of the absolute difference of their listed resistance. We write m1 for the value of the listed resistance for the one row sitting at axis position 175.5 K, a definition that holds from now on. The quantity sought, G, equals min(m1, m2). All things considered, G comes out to 0.036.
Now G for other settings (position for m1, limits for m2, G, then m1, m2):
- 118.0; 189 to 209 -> 0.080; 1.062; 0.080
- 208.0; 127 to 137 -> 0.020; 0.9189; 0.020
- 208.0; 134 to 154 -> 0.045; 0.9189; 0.045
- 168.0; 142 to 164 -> 0.035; 1.084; 0.035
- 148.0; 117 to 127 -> 0.062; 1.012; 0.062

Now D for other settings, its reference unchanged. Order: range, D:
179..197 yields 0.071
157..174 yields 0.026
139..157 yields 0.041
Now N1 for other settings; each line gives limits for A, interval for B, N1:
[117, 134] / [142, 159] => 1.02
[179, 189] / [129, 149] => 0.99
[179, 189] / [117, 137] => 1.03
